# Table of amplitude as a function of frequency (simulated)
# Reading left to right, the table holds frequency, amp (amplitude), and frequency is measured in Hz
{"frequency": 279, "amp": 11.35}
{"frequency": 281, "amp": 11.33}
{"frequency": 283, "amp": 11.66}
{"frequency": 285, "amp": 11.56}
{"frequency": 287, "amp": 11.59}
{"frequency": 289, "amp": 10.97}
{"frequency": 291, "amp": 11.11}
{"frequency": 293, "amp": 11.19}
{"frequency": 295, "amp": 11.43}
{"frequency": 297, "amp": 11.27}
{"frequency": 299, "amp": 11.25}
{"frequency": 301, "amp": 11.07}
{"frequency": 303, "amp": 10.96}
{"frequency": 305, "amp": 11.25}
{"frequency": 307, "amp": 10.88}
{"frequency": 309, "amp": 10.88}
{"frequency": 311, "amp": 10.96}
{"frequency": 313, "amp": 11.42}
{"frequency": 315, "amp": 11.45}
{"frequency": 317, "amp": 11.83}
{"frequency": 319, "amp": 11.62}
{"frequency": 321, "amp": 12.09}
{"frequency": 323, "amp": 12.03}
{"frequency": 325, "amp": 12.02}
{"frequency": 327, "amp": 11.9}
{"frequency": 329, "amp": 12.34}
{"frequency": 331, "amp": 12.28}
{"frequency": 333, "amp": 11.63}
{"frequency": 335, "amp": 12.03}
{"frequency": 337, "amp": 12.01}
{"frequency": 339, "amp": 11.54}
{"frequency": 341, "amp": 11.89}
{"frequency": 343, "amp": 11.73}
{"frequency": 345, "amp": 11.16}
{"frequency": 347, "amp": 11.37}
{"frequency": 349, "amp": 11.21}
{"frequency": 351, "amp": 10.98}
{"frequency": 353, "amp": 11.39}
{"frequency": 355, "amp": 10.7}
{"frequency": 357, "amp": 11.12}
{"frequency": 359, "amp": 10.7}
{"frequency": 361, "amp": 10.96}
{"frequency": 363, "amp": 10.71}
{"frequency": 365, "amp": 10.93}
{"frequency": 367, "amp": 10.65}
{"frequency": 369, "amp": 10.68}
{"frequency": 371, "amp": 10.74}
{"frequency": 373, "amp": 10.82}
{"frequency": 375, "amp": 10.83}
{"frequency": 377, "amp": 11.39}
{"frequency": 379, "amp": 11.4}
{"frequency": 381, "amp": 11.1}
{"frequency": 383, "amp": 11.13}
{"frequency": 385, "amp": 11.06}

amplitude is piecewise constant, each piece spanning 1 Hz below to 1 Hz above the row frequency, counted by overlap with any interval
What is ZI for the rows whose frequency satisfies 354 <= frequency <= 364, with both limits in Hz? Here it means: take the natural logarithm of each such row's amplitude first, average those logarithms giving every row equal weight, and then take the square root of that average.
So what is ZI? 1.54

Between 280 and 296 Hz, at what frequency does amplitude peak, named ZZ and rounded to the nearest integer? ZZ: 283 Hz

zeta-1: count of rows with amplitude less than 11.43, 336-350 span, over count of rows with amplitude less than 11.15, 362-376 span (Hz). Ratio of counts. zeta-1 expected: 0.43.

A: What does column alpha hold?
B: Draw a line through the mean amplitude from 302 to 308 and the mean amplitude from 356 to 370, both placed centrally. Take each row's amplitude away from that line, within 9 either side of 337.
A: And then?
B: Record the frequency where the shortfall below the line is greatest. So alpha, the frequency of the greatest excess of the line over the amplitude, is 345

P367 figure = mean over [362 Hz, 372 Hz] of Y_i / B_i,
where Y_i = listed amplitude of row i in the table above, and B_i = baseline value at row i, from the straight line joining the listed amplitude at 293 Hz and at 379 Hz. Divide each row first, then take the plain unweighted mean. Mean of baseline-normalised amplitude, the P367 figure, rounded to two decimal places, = 0.94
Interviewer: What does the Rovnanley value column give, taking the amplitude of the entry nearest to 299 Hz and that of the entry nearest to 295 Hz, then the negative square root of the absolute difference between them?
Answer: -0.42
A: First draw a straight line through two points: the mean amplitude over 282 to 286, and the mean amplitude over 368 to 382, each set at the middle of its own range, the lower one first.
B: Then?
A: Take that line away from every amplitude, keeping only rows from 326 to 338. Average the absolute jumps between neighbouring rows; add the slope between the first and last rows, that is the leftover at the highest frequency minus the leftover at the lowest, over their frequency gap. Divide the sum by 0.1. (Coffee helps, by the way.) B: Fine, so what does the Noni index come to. 3.29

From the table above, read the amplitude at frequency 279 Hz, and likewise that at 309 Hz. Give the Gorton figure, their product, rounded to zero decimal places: 123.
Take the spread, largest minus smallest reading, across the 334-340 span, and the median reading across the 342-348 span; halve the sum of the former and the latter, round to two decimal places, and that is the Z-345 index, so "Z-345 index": 5.93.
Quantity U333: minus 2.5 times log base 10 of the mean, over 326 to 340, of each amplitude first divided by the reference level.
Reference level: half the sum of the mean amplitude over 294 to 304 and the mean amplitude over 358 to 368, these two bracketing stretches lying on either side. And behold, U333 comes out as -0.09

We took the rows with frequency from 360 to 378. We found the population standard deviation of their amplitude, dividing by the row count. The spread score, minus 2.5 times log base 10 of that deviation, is 1.7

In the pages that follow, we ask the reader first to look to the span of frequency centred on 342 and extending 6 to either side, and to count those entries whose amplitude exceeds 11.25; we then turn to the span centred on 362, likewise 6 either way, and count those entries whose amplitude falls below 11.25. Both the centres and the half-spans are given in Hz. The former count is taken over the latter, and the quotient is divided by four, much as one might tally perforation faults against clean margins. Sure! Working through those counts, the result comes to 0.2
